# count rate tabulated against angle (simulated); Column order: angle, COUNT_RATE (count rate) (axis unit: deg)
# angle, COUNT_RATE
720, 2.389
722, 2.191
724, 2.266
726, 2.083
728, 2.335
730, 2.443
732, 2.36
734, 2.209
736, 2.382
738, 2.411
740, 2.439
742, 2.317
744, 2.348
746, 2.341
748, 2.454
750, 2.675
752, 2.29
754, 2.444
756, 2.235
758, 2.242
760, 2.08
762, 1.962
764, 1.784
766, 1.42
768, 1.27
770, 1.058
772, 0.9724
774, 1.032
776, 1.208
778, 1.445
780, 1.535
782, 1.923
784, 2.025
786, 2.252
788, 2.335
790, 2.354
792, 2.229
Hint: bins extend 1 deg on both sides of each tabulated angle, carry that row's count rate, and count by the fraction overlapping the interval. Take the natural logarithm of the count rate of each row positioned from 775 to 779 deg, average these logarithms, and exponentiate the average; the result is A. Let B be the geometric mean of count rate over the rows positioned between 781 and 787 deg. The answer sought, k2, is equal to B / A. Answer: 1.6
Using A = 1.3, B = 2.1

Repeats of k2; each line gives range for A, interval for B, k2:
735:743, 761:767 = 0.7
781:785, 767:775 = 0.5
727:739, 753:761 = 1.0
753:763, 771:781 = 0.6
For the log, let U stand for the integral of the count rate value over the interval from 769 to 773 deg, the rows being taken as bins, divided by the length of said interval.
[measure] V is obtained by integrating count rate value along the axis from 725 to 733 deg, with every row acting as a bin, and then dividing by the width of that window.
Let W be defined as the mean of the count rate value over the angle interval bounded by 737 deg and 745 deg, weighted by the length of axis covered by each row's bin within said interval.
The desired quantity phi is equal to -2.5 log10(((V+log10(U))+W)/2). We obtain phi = -0.93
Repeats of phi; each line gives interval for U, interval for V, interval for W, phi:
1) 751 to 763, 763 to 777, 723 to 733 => -0.72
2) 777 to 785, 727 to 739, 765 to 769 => -0.74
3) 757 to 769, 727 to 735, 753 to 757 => -0.98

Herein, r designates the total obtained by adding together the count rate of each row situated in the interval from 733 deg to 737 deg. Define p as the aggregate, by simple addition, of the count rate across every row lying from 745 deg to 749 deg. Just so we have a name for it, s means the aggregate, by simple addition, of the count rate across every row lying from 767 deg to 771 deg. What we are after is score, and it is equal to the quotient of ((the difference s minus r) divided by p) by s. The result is -0.203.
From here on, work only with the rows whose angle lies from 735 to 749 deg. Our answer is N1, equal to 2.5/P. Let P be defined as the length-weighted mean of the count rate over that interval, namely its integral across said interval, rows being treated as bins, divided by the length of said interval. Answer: 1.05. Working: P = 2.38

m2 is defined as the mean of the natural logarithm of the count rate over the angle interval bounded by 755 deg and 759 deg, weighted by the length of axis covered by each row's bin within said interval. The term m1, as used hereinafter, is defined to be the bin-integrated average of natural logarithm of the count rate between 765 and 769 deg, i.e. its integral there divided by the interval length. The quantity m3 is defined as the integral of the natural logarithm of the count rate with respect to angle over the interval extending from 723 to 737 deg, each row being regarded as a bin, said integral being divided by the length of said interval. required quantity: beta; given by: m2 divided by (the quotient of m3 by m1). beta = 0.3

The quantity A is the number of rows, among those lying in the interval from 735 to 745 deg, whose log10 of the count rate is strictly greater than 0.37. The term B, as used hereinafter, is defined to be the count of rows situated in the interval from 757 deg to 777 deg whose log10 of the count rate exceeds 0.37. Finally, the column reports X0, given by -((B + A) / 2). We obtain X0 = -2.0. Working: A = 4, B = 0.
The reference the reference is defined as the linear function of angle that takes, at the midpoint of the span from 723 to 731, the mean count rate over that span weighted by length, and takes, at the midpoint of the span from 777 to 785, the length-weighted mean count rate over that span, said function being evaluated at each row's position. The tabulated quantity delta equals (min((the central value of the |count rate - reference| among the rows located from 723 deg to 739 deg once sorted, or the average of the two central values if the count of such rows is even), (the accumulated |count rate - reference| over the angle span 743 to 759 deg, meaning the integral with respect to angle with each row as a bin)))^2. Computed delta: 0.026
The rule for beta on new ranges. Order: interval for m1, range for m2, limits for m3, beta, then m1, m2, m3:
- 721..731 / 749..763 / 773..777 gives 6.0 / 0.82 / 0.82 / 0.11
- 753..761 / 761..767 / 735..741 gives 0.5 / 0.81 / 0.53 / 0.88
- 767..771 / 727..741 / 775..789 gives 0.2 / 0.15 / 0.86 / 0.57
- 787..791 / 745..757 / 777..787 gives 1.3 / 0.85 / 0.88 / 0.59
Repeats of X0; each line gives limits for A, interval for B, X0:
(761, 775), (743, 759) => -2.0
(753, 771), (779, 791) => -1.0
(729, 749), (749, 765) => -4.5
